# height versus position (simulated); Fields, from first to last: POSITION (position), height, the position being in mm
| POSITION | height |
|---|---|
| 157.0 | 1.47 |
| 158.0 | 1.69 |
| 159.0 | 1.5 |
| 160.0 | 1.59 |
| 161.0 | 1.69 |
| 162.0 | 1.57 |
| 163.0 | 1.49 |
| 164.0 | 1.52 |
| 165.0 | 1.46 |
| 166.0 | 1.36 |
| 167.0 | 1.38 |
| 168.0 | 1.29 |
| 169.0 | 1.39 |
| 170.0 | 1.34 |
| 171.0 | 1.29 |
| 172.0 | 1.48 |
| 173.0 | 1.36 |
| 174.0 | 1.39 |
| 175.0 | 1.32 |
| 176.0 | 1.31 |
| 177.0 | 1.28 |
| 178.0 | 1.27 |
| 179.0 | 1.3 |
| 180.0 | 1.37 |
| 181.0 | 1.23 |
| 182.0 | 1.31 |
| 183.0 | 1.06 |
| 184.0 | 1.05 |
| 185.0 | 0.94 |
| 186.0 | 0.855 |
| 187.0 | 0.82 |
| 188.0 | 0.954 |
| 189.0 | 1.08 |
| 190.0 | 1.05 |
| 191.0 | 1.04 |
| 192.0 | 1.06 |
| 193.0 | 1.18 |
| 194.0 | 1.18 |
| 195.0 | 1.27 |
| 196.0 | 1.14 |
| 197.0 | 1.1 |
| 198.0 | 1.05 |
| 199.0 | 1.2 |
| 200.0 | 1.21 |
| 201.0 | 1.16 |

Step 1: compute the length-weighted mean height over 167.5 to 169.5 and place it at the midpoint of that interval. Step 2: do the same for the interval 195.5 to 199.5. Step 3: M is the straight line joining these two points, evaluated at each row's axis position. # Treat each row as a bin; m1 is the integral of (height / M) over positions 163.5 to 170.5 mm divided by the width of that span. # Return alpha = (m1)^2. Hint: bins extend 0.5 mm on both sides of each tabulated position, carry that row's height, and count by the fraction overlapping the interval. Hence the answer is 1.06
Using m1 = 1.03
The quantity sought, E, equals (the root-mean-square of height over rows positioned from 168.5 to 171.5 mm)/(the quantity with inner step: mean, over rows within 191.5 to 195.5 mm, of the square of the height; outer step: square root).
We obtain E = 1.14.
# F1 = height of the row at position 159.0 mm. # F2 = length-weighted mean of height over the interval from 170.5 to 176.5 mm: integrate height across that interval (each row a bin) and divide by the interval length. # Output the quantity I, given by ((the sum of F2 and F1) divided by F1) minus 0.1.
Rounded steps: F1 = 1.5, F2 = 1.4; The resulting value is 1.8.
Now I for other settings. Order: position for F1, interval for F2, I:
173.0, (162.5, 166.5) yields 2.0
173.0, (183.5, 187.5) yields 1.6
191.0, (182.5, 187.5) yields 1.8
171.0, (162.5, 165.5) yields 2.1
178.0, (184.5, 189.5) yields 1.6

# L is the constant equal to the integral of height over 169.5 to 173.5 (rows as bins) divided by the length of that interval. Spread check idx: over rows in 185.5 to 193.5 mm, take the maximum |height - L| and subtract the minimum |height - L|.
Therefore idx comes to 0.36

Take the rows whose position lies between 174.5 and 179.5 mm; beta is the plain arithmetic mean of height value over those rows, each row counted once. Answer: 1.30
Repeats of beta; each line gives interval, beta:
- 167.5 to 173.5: 1.36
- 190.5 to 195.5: 1.15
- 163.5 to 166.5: 1.45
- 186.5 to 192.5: 1.00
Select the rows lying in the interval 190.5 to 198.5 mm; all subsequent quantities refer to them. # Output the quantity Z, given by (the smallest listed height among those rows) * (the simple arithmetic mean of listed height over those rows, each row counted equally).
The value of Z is 1.2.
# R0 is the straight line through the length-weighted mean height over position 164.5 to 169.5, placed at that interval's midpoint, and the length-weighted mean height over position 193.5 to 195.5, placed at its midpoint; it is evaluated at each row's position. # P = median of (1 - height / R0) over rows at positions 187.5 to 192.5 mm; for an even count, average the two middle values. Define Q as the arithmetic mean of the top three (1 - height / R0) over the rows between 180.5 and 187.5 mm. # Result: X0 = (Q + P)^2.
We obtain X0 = 0.23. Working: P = 0.16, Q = 0.31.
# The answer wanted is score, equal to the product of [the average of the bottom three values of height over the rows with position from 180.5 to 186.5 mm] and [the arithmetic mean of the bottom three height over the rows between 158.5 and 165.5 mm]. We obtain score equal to 1.41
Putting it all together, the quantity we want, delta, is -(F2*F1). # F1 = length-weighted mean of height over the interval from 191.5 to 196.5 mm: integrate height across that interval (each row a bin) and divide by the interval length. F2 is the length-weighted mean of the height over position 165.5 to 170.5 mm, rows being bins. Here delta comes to -1.58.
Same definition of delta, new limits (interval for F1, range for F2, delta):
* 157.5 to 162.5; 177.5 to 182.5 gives -2.08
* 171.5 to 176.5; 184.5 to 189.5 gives -1.28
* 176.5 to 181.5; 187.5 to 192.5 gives -1.34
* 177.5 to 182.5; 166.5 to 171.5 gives -1.73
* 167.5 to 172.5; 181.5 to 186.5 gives -1.42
